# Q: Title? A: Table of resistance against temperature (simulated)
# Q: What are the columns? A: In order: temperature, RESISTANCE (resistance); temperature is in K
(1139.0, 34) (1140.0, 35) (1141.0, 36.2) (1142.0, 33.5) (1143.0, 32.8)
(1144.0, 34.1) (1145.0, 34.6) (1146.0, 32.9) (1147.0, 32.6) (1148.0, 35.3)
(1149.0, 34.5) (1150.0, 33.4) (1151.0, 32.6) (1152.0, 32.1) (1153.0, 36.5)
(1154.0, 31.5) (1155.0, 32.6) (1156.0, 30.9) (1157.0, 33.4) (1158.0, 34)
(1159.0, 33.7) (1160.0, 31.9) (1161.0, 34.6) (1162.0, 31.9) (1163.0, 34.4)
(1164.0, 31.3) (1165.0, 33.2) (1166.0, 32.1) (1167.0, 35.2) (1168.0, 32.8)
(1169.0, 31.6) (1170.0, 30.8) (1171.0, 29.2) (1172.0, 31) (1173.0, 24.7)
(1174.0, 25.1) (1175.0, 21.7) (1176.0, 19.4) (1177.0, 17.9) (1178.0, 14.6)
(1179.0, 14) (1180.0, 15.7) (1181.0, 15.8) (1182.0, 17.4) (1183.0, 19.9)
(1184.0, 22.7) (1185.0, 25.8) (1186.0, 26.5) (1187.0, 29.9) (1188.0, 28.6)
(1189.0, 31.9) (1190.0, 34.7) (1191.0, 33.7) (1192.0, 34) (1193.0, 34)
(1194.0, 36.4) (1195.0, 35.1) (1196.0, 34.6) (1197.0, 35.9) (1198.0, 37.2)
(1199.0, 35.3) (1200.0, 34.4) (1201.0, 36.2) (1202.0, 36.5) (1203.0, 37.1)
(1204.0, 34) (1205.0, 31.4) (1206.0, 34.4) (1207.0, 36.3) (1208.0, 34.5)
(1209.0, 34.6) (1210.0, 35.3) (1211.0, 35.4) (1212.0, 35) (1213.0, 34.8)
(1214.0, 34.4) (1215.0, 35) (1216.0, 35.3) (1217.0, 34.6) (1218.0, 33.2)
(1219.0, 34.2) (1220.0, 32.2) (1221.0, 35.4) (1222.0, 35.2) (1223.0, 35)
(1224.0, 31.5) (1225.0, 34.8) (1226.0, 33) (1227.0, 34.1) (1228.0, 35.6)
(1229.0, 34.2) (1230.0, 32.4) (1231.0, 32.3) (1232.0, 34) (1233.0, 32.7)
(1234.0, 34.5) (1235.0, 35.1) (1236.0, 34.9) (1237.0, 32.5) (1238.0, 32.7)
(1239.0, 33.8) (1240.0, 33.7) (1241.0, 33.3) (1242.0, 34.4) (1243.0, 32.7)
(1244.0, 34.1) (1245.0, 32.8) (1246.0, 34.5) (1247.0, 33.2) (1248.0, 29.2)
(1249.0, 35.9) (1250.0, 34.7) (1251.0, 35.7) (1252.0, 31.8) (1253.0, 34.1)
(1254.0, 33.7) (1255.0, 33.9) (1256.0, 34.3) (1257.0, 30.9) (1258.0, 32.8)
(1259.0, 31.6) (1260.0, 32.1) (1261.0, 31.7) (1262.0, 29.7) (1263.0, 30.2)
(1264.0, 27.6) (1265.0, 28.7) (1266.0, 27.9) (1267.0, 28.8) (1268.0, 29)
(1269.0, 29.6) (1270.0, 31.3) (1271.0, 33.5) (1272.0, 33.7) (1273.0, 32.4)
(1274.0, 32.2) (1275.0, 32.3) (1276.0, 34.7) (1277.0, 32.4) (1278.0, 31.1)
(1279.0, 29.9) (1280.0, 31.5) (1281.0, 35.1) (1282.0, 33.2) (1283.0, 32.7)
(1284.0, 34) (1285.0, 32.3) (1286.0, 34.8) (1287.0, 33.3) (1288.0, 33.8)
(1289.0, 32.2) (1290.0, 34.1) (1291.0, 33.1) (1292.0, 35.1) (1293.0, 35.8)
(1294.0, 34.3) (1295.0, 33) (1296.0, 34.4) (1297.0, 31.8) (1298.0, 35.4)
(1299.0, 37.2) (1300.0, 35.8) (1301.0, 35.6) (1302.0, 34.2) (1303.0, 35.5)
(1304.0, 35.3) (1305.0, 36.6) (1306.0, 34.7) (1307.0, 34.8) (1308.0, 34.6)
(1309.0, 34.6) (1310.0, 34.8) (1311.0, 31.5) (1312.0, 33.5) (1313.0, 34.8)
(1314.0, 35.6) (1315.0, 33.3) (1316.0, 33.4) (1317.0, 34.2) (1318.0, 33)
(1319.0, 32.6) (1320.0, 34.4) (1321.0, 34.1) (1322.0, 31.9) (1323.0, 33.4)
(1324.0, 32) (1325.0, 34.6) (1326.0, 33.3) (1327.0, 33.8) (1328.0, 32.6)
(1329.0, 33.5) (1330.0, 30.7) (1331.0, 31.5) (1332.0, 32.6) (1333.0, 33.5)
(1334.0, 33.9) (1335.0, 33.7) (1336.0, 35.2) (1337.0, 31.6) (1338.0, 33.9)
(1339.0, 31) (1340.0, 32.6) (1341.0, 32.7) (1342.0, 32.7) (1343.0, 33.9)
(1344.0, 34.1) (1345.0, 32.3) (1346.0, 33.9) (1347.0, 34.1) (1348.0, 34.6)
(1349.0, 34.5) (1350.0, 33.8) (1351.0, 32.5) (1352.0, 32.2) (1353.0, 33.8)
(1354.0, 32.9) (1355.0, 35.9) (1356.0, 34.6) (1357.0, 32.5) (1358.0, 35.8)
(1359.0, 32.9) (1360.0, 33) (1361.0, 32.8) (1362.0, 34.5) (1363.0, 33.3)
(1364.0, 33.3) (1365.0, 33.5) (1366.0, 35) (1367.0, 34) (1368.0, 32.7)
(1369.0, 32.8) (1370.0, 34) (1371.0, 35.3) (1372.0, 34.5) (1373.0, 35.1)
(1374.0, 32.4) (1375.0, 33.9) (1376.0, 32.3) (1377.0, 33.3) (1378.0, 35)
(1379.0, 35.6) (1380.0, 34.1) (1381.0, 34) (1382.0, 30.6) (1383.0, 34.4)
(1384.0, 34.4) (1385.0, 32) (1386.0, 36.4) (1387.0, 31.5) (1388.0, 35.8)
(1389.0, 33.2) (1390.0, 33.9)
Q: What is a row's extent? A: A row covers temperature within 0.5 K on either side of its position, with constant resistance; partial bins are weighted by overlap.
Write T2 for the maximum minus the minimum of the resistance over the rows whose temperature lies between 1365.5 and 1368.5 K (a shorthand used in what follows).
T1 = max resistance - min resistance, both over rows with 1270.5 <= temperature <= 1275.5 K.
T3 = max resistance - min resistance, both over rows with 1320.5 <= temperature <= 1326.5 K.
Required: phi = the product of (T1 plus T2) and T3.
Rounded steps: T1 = 1.5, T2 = 2.3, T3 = 2.70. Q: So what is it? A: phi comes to 10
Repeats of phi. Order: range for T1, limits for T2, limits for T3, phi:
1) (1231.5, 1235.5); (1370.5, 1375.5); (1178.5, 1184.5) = 46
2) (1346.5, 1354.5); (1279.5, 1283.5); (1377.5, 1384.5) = 30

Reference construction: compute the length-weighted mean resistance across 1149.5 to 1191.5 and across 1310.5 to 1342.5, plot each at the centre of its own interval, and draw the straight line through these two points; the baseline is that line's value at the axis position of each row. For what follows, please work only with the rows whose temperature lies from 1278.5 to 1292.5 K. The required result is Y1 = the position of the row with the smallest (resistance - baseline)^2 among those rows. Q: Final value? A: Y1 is 1289.0 K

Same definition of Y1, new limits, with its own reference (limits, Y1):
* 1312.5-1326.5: 1318.0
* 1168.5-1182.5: 1171.0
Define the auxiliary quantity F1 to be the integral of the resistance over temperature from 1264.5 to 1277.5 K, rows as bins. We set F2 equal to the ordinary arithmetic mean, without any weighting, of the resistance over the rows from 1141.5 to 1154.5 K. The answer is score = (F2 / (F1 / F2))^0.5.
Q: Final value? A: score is 1.66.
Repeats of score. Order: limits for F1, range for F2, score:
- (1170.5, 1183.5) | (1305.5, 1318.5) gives 2.09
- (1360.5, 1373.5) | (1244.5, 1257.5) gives 1.59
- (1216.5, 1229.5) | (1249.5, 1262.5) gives 1.56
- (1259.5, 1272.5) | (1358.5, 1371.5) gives 1.69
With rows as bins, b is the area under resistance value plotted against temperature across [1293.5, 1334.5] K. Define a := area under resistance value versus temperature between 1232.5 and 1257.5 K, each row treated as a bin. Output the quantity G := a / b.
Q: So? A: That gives 0.6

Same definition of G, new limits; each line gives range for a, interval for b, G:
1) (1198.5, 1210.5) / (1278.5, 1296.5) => 0.7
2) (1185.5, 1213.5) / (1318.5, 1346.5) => 1.0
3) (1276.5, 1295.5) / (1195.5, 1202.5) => 2.5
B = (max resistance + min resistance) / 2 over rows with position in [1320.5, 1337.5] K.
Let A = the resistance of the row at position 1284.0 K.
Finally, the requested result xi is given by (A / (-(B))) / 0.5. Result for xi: -2.06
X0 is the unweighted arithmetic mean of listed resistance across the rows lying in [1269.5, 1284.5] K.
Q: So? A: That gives 32.7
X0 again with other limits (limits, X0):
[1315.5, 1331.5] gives 33.1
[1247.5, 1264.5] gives 32.3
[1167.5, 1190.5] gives 24.4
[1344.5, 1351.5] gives 33.7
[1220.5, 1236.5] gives 34.0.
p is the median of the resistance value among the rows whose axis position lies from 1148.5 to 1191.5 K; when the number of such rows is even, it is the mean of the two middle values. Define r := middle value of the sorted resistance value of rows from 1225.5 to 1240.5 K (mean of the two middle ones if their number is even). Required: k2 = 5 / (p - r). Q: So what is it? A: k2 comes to -2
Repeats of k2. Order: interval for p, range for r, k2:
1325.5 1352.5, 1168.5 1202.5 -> 2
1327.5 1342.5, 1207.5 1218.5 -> -2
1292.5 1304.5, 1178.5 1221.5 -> 5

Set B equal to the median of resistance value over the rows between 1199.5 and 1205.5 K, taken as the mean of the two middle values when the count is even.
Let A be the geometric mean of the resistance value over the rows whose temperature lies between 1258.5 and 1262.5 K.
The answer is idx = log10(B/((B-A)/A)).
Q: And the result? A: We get 2.4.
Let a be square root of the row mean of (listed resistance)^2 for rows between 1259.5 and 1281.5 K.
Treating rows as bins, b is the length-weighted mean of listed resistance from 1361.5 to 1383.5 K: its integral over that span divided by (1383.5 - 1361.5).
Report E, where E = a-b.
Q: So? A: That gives -3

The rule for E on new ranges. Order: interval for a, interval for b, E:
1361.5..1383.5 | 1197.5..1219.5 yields -1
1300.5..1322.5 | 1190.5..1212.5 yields -1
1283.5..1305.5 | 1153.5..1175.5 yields 3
